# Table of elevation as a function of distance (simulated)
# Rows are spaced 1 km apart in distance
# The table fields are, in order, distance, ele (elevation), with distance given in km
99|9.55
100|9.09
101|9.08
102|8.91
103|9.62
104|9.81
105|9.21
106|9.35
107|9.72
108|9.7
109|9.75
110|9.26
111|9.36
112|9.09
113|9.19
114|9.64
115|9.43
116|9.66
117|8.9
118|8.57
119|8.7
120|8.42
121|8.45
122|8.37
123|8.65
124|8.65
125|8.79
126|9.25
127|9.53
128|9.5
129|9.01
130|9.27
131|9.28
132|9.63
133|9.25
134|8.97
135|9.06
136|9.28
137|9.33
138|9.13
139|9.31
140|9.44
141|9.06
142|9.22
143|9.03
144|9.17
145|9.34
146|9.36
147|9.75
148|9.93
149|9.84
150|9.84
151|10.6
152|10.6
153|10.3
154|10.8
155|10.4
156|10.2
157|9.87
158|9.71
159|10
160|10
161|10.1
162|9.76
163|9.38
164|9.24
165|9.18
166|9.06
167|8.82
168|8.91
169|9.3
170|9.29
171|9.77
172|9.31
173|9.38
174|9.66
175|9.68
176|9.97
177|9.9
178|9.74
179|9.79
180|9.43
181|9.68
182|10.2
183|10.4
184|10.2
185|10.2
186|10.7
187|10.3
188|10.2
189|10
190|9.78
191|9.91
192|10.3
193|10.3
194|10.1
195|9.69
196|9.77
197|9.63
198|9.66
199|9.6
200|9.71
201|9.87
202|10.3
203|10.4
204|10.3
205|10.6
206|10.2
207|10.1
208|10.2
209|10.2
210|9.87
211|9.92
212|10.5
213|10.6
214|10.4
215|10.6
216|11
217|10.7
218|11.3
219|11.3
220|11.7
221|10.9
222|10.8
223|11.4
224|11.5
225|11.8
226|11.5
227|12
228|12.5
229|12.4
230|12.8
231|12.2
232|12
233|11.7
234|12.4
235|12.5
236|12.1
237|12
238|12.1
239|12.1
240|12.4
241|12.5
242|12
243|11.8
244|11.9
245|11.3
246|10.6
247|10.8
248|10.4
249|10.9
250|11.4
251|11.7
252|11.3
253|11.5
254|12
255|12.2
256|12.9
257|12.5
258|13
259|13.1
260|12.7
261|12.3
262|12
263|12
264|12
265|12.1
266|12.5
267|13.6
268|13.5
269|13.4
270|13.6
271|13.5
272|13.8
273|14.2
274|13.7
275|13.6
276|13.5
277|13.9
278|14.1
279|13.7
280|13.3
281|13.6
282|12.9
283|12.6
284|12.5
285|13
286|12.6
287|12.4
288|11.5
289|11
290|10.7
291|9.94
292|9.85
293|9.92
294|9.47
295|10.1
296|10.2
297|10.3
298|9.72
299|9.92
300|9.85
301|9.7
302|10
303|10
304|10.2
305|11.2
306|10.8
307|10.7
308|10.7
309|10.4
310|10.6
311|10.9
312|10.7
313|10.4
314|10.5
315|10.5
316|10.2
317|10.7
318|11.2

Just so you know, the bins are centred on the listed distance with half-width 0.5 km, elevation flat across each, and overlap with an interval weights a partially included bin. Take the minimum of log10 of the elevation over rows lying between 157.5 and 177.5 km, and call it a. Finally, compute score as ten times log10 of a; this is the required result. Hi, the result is -0.24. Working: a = 0.95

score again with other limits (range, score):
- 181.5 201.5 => -0.08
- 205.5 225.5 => -0.02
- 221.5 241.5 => 0.14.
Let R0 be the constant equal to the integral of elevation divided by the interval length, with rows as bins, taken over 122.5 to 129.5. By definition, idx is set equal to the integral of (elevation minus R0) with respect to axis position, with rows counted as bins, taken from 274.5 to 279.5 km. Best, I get 24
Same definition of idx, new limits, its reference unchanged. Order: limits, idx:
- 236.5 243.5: 22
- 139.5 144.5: 1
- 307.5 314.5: 11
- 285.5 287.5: 7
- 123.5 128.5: 0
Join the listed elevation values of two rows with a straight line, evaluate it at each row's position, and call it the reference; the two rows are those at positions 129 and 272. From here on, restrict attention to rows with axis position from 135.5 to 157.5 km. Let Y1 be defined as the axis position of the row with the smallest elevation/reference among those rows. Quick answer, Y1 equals 143 km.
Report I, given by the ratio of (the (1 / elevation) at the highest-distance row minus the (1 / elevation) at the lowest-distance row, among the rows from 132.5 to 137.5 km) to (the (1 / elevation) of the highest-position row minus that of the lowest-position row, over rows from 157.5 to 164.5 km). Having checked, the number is -0.2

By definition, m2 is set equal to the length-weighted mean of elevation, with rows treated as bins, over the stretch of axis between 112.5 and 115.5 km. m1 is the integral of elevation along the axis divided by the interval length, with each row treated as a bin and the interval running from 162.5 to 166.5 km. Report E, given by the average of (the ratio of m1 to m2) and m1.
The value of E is 5.1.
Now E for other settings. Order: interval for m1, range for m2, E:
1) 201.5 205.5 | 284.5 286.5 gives 5.6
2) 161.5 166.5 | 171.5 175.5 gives 5.2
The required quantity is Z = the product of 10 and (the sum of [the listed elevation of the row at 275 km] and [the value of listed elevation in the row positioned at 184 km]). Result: 238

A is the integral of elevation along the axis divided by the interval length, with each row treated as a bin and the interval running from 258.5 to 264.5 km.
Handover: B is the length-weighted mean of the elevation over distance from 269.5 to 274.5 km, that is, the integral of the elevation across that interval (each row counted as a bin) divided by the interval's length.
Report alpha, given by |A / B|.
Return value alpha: 0.90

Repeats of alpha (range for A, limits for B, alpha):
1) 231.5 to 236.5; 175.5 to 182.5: 1.24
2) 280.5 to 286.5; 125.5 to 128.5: 1.36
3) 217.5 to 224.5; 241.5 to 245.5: 0.96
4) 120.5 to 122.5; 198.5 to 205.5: 0.83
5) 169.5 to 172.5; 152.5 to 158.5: 0.93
